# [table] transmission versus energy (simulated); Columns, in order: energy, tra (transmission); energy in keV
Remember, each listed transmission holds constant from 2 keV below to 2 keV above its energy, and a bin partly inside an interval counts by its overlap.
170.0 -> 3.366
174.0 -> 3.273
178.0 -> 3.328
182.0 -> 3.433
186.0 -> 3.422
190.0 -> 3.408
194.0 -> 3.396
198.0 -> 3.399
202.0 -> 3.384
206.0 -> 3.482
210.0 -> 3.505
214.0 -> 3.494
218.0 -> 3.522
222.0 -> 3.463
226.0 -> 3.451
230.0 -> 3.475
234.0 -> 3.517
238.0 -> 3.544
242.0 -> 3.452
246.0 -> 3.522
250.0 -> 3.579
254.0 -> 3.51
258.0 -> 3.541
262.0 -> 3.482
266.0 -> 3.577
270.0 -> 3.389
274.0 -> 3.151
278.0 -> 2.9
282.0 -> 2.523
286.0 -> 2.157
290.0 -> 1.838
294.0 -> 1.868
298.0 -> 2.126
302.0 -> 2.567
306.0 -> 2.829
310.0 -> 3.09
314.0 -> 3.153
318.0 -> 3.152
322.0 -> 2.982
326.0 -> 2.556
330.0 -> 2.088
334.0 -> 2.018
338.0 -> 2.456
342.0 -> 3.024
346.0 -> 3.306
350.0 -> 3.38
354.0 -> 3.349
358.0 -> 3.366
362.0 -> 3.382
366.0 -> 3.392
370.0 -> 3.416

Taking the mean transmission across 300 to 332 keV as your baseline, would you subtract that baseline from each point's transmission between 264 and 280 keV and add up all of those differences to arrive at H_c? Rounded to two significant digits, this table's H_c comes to 1.8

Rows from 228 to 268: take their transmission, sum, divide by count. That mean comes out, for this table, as 3.5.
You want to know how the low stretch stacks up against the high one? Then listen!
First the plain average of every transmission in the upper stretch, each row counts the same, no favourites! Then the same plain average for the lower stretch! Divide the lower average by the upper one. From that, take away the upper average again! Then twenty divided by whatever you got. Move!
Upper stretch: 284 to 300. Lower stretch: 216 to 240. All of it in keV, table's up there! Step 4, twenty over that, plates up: -81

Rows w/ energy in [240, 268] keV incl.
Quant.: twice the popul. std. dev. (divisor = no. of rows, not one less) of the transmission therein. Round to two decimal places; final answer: 0.09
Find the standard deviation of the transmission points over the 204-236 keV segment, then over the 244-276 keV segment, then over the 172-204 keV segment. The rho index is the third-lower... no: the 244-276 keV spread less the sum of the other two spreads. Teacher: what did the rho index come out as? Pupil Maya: 0.06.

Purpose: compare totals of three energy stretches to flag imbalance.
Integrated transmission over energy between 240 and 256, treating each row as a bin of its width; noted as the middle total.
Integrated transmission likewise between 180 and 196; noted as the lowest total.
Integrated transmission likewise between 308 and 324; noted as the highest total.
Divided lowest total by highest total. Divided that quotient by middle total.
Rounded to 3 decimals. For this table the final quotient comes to 0.020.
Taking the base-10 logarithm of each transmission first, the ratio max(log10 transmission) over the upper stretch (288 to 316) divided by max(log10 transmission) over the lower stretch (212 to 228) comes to 0.91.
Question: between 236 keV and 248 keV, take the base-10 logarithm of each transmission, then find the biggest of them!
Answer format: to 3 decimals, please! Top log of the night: 0.549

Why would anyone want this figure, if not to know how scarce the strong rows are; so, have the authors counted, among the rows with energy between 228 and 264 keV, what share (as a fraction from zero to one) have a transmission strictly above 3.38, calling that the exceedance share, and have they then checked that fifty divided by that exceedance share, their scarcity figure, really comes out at 50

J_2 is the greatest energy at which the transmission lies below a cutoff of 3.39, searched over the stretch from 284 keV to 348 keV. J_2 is 346.0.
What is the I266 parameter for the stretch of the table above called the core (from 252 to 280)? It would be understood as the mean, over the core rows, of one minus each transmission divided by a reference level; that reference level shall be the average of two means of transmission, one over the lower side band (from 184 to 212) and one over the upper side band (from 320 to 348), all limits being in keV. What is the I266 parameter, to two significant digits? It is -0.11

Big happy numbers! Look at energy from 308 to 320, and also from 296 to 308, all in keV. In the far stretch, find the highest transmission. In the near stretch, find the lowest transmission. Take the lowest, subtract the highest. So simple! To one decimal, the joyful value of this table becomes -1.0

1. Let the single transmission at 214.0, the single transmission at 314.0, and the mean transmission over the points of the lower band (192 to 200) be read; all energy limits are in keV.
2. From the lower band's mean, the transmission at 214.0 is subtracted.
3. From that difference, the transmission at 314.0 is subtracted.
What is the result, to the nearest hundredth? -3.25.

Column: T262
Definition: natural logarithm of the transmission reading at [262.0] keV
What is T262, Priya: 1.25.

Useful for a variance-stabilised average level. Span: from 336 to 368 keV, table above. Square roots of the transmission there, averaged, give 1.79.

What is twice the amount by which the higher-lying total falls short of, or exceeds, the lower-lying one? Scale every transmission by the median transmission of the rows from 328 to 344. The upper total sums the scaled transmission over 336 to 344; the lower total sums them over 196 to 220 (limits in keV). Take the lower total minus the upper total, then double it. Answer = 13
